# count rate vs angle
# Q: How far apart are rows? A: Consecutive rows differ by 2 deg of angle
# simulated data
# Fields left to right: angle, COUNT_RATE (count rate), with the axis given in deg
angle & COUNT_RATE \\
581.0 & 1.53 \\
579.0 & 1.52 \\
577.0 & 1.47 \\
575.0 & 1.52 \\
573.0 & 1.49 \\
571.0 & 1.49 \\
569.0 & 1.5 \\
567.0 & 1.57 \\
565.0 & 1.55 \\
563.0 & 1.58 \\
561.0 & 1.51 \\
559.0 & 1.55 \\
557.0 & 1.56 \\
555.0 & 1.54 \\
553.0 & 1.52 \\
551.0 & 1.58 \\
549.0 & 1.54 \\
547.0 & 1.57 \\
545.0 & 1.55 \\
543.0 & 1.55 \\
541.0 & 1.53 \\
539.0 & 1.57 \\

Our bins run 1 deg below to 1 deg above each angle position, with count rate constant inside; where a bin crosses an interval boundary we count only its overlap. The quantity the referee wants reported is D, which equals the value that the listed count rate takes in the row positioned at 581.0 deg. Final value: 1.53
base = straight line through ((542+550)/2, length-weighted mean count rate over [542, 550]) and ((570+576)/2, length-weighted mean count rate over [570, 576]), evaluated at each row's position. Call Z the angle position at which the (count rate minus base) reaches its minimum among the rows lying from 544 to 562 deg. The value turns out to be 553.0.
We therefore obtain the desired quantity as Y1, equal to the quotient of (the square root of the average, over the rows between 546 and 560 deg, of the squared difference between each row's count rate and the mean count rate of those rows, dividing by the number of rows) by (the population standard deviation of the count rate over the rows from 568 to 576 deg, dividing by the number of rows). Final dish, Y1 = 1.5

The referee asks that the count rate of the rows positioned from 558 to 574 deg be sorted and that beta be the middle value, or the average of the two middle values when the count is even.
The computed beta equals 1.53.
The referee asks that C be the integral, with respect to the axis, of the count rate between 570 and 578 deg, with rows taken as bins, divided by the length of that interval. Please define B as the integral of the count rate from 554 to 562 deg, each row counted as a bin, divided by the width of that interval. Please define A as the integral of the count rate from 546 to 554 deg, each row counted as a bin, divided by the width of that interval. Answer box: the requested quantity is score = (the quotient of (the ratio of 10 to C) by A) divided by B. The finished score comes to 2.80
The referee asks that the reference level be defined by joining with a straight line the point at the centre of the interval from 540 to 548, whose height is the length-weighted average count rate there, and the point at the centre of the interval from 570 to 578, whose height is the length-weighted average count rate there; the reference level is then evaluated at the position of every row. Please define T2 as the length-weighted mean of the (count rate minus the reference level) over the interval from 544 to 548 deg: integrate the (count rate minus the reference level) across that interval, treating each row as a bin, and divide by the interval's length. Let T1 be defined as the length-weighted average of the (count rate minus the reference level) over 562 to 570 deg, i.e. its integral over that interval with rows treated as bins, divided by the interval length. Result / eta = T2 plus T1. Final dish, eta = 0.056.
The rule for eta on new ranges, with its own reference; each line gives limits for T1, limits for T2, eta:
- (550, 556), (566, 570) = 0.045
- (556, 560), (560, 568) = 0.073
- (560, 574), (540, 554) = 0.026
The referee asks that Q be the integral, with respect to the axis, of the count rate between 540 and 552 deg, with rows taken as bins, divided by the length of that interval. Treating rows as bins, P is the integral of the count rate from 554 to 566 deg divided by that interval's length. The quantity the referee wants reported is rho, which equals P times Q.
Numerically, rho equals 2.41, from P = 1.55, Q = 1.55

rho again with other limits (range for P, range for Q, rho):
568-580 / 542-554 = 2.32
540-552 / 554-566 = 2.41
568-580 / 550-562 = 2.31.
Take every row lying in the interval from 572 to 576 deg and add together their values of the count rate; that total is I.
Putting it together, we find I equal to 3.01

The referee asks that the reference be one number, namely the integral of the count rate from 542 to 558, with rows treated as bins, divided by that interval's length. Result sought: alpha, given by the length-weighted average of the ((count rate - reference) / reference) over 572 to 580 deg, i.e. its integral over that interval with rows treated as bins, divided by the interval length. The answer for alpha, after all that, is -0.033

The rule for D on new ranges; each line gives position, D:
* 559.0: 1.55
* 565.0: 1.55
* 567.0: 1.57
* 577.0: 1.47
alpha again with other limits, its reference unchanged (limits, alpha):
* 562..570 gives -0.001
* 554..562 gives -0.007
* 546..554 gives 0.001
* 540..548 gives -0.001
